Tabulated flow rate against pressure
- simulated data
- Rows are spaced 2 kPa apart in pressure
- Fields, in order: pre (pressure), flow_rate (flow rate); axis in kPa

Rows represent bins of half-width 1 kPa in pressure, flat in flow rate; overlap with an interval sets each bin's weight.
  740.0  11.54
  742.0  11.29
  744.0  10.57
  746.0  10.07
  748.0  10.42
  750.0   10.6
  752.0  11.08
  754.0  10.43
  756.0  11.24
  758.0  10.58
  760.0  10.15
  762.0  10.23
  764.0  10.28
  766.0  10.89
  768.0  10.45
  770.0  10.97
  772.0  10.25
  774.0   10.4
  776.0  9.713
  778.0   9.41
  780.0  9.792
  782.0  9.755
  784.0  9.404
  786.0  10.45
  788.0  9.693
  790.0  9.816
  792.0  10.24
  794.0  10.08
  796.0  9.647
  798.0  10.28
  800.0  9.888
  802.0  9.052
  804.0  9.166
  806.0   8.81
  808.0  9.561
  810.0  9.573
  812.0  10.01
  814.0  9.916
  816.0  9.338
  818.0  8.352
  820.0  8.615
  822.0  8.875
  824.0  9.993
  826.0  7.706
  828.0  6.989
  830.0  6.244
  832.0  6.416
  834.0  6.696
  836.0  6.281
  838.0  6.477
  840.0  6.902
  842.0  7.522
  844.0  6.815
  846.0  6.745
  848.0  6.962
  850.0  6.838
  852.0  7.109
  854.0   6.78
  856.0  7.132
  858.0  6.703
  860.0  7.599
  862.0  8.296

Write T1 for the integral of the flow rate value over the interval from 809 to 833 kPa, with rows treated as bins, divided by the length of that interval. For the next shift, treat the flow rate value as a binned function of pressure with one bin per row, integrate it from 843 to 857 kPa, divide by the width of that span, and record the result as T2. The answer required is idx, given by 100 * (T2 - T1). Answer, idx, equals -159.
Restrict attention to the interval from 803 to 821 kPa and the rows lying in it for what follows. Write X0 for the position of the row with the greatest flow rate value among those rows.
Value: 812.0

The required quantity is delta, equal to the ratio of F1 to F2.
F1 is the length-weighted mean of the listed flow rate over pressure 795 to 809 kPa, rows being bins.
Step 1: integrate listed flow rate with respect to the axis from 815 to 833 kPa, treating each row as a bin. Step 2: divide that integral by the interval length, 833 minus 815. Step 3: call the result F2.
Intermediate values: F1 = 9.5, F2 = 8.1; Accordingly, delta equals 1.2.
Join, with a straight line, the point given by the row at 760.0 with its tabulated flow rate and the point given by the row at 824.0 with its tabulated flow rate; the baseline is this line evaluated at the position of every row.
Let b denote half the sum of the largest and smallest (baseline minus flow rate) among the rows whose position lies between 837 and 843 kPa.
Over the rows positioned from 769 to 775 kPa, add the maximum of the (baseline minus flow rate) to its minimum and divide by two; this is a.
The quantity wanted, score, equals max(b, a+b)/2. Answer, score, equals 1.48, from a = -0.5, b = 3.0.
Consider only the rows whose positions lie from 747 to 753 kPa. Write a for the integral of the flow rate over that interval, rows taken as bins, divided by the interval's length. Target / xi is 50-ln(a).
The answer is 47.6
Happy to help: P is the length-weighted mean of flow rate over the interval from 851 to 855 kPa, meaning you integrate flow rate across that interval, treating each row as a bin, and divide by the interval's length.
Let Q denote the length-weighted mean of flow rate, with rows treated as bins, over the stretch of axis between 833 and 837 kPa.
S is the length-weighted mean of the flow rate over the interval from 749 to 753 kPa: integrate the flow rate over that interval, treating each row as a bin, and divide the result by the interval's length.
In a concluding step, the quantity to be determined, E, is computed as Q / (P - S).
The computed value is -2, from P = 6.9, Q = 6.5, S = 10.8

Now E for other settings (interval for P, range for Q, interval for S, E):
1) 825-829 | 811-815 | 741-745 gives -3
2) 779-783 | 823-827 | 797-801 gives -29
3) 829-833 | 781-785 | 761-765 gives -2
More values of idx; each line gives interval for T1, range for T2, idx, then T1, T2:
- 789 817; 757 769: 76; 9.7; 10.4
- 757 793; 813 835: -203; 10.1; 8.1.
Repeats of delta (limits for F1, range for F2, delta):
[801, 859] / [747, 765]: 0.7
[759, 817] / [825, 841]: 1.5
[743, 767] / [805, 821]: 1.1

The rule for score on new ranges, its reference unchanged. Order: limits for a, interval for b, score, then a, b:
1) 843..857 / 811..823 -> 1.91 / 3.0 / 0.8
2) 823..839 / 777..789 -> 1.02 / 1.9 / 0.2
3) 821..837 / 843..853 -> 2.44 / 1.9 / 3.0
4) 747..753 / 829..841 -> 1.70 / -0.6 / 3.4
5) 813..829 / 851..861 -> 2.13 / 1.5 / 2.8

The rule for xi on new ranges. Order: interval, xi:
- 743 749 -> 47.7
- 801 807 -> 47.8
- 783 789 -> 47.7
